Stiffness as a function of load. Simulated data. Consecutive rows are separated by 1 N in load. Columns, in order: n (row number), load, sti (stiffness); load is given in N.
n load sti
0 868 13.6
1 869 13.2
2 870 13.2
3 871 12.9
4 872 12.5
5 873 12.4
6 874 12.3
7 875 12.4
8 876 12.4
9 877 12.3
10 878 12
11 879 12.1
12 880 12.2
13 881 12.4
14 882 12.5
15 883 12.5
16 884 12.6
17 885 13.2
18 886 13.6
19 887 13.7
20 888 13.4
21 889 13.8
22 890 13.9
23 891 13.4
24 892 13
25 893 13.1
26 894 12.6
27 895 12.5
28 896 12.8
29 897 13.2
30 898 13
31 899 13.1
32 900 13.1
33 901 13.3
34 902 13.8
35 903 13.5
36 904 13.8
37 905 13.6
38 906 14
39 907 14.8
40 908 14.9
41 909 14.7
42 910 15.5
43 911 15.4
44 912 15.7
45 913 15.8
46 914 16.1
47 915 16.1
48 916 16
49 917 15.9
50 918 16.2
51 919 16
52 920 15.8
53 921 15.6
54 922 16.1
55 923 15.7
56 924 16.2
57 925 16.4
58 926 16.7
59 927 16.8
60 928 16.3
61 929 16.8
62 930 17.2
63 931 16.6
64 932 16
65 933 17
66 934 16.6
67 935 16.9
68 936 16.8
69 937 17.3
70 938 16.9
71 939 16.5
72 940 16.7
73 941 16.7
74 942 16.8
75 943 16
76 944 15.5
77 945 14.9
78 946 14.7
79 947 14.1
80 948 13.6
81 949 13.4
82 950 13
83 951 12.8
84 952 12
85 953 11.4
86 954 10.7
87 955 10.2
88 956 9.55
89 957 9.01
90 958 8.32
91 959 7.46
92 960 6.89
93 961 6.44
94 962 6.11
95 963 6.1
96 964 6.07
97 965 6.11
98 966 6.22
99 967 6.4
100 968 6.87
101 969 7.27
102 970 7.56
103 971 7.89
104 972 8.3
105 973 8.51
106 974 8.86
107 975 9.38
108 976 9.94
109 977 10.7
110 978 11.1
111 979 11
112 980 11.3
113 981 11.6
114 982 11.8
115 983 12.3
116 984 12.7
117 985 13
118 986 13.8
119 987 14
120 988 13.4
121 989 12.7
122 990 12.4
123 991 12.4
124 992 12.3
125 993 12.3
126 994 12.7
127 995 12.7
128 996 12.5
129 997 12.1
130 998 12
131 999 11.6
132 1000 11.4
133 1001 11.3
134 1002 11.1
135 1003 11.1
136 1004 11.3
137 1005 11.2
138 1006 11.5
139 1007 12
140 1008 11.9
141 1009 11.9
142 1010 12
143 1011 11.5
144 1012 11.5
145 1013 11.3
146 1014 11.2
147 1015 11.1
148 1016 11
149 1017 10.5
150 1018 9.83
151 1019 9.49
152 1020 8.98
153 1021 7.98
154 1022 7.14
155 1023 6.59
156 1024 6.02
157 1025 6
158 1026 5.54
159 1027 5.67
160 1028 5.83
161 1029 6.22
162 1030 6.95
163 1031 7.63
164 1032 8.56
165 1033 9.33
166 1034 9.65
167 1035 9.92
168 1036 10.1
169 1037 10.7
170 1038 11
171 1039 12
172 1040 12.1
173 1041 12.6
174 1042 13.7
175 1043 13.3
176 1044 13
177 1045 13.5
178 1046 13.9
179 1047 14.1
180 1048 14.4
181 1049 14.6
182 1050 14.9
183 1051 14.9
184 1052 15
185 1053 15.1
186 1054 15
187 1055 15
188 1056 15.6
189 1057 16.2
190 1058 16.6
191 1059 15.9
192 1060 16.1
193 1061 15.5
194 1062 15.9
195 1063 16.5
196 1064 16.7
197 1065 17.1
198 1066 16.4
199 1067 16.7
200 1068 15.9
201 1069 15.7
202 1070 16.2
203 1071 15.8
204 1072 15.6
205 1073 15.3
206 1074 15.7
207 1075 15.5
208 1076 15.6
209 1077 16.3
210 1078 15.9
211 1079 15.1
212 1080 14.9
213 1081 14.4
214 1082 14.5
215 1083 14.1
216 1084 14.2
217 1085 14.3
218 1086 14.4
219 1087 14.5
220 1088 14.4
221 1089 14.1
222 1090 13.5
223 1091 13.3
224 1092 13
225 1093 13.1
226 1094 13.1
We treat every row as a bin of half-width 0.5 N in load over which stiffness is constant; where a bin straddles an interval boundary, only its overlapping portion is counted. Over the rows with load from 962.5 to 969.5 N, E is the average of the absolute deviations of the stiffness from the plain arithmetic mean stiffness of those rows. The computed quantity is 0.36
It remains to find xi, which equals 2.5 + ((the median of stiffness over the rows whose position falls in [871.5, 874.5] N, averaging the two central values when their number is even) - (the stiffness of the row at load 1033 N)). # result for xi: 5.6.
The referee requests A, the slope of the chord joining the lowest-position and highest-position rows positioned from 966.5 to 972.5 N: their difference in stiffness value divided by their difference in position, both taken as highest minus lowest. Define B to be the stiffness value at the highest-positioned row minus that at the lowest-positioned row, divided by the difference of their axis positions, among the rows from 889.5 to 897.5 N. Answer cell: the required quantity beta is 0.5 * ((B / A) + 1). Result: 0.37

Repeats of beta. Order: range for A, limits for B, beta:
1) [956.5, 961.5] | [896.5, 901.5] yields 0.48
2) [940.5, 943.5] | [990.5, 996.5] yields 0.47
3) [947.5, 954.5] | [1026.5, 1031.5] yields -0.01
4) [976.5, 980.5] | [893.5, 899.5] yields 0.75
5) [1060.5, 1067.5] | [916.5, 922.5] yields 0.60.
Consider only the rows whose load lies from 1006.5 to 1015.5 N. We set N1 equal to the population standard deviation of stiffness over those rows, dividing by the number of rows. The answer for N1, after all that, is 0.34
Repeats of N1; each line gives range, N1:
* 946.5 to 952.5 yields 0.66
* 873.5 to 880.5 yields 0.14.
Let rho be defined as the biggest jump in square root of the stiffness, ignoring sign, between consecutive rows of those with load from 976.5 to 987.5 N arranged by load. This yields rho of 0.109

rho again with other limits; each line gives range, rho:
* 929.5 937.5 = 0.123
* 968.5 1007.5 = 0.118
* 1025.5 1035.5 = 0.164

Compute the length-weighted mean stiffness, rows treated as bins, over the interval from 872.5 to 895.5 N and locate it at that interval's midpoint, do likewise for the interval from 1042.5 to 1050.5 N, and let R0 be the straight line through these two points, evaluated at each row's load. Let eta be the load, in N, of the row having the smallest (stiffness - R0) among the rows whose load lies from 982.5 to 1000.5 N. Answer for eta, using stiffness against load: 1000 N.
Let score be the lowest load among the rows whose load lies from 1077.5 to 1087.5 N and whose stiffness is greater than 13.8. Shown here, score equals 1078 N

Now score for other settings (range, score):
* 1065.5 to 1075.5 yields 1066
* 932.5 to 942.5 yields 933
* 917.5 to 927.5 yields 918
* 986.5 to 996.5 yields 987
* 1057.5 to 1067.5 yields 1058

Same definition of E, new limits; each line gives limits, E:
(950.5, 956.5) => 0.96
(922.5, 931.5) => 0.33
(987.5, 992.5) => 0.33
